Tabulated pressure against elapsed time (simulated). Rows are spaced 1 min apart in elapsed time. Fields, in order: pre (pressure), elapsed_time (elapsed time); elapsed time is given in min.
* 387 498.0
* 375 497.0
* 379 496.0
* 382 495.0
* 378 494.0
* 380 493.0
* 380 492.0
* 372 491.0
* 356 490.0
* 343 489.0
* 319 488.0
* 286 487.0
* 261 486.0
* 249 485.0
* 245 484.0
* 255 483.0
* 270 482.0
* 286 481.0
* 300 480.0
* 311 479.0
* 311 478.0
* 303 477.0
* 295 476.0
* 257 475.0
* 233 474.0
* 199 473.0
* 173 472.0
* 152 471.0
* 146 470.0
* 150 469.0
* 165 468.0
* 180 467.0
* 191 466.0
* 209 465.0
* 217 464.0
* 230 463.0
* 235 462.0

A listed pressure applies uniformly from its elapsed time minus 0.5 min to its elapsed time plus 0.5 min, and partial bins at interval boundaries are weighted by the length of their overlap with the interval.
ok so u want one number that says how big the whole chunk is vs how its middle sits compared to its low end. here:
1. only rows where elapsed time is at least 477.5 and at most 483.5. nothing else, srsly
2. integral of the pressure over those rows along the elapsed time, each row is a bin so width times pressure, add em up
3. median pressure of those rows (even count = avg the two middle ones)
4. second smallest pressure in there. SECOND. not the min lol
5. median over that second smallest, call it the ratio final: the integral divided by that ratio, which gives 1597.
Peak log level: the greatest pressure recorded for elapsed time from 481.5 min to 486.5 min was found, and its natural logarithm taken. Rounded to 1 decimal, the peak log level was 5.6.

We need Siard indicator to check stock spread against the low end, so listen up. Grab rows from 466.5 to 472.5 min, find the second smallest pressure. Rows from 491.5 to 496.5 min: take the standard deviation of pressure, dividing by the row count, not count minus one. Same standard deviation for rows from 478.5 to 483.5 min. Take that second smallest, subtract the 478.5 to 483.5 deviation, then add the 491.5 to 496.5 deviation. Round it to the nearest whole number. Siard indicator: 131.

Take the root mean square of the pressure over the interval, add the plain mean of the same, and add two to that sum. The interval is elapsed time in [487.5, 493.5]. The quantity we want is 719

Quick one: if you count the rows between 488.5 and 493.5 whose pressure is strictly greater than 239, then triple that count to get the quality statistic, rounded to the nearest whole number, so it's 15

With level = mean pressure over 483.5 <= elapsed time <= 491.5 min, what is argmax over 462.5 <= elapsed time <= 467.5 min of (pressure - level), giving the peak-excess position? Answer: 463.0 min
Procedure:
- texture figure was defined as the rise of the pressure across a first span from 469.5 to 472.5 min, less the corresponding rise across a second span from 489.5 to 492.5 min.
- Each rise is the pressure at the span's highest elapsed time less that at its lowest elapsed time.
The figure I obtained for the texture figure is 3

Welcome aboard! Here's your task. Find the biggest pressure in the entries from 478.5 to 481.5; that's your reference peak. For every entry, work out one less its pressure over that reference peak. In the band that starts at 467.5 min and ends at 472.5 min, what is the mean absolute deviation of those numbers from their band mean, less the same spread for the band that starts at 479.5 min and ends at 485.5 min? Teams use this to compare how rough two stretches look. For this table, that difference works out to -0.03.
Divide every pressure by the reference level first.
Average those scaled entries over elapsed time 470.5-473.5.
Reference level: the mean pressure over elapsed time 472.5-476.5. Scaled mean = 0.71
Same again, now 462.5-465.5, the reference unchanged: 0.89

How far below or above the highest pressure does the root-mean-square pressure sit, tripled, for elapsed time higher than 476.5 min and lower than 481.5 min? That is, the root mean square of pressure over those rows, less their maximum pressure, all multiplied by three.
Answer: -26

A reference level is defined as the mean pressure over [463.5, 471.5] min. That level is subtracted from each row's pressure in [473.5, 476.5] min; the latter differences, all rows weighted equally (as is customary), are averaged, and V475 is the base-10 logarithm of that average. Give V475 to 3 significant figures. 1.93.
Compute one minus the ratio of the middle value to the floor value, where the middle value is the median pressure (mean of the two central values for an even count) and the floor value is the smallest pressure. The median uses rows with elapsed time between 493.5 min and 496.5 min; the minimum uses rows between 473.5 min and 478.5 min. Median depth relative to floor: -0.63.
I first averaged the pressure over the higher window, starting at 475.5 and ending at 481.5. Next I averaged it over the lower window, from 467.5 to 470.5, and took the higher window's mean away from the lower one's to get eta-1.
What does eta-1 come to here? -147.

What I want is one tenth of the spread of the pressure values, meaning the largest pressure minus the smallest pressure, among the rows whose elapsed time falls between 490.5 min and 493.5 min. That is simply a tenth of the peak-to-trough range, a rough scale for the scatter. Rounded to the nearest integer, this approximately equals 1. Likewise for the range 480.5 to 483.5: 3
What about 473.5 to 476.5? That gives 6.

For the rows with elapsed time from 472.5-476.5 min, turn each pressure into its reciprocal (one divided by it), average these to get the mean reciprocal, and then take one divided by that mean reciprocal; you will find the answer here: 241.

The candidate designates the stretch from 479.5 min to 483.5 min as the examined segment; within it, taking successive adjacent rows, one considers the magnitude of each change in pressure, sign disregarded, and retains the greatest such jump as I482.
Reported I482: 16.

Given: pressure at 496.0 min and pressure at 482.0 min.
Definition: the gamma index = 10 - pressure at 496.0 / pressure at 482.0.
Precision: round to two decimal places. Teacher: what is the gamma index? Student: 8.60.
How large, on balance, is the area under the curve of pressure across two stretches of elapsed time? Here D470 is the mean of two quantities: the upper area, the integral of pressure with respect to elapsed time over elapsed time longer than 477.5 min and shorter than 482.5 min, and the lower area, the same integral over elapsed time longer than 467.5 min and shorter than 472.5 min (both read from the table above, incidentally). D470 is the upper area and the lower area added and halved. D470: 1132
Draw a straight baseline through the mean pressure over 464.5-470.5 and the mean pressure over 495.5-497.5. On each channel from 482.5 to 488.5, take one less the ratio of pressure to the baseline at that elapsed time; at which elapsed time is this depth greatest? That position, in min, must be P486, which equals 485.0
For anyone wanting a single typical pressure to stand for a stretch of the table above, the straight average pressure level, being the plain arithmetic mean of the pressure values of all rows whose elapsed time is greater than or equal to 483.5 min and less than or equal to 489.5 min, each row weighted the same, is 284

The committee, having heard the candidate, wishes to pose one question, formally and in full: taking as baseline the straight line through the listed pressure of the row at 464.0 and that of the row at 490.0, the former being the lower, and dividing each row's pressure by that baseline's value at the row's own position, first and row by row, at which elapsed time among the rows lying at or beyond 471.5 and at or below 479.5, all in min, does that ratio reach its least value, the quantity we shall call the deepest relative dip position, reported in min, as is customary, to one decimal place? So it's 472.0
